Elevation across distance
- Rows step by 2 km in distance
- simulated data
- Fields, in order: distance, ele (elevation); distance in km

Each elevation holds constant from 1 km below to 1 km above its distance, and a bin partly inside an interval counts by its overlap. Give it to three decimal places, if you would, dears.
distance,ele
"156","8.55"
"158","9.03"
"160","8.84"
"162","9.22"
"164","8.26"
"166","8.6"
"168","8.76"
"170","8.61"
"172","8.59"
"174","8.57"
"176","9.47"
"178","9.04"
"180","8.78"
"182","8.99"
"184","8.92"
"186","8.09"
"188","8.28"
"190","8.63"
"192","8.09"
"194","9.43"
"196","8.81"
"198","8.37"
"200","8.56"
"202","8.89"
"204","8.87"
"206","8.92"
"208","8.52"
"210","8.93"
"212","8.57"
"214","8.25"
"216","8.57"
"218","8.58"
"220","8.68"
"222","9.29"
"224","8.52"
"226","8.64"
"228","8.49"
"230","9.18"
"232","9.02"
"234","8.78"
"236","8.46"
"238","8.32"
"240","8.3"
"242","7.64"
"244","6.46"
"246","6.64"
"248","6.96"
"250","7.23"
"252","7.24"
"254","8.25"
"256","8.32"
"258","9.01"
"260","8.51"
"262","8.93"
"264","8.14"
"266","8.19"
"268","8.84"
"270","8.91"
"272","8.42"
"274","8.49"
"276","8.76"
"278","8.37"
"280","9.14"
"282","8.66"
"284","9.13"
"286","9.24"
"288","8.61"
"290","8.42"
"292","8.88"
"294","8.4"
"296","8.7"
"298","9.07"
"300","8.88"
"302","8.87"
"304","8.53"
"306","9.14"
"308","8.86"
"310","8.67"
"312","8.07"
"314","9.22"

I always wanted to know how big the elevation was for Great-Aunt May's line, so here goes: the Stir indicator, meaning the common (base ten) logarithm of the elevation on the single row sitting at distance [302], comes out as 0.948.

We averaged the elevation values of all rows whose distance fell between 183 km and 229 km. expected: 8.65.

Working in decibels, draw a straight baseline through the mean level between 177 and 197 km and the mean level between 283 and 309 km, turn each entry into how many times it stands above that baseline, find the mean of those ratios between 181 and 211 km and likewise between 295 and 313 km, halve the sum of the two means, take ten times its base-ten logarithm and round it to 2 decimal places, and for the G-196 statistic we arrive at -0.03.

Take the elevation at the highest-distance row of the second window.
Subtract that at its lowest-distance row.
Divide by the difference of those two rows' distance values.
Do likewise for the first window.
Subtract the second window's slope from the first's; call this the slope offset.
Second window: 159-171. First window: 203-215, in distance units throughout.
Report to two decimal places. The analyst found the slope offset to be -0.04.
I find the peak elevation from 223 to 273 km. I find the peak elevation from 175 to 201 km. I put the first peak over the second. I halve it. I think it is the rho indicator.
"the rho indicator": 0.485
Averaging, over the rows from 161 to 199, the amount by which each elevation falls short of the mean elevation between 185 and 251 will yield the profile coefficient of -0.32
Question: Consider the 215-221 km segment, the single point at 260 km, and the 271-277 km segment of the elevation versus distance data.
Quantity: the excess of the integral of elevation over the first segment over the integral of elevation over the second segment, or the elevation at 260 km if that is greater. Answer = 8.5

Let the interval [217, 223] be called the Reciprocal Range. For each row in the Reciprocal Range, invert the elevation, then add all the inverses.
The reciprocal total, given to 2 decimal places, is 0.34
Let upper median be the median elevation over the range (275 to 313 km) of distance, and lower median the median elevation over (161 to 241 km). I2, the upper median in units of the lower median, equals 1.02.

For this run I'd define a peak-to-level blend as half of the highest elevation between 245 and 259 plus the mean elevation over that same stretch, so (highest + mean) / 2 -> 8.34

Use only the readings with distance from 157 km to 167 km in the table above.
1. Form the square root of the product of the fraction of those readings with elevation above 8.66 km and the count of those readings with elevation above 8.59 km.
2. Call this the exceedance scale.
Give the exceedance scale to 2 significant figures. 1.5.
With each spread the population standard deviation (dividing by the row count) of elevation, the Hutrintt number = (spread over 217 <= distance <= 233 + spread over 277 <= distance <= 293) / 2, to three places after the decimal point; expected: 0.306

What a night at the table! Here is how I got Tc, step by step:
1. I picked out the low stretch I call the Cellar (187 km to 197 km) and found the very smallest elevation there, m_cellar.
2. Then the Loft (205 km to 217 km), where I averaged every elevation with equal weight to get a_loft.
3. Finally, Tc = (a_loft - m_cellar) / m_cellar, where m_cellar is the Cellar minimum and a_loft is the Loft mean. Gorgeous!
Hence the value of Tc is 0.07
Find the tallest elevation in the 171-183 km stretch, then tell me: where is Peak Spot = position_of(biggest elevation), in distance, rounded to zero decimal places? 176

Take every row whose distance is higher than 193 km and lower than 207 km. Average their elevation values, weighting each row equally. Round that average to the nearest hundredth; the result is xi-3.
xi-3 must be 8.84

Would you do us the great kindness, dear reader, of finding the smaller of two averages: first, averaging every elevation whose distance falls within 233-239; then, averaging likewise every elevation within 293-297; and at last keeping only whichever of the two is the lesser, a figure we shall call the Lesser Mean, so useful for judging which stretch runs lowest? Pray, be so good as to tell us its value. 8.52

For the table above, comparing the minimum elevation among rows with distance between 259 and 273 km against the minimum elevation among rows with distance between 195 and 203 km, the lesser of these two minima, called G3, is 8.14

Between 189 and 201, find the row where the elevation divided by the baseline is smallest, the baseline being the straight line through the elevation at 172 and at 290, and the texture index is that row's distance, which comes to 192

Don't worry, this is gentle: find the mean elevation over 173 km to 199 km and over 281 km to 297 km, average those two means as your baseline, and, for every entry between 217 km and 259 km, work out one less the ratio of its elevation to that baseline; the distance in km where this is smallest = 222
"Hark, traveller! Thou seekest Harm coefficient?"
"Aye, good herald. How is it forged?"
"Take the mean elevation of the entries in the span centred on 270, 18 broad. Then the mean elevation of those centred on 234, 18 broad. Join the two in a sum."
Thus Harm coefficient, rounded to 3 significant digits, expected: 17.1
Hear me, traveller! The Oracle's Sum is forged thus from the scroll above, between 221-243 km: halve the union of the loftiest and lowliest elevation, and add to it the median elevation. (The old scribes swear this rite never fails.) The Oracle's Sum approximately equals 17.0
